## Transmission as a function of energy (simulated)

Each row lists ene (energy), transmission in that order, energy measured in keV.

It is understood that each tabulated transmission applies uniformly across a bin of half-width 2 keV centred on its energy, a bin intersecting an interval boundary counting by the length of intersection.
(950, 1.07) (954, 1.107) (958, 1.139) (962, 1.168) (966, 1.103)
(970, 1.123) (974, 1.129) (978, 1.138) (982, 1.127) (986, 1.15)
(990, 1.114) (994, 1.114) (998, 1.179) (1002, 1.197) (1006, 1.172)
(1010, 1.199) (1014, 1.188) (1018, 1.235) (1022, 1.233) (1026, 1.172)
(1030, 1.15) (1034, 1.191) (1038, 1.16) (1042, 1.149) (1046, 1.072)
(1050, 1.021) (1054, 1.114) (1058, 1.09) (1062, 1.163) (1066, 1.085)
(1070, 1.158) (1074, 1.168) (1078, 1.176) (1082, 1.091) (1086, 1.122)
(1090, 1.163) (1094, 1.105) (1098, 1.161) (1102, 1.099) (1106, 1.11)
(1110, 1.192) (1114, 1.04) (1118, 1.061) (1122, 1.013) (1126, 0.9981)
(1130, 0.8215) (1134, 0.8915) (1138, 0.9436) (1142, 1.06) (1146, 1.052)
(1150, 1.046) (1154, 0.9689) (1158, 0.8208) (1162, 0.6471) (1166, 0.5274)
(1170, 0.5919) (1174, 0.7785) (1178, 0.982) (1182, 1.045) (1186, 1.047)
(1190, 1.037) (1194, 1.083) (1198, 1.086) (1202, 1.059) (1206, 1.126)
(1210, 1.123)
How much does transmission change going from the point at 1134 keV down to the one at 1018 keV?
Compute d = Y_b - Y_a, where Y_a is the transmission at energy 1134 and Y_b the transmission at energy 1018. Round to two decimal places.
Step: 0.34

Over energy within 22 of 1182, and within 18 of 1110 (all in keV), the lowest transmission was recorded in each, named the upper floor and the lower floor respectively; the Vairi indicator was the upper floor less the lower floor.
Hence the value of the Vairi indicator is -0.47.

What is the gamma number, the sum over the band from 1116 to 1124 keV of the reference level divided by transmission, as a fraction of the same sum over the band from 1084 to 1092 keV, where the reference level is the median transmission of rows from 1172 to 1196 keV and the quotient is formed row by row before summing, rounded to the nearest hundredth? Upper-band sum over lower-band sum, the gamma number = 1.10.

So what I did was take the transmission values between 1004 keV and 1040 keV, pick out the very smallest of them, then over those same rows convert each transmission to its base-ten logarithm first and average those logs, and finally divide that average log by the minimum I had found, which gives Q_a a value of 0.065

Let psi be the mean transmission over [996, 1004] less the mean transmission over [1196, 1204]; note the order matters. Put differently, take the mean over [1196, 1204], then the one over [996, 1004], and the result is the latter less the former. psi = 0.12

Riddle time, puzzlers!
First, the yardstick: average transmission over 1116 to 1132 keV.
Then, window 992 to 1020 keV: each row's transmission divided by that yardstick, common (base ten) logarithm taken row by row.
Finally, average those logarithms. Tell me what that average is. 0.08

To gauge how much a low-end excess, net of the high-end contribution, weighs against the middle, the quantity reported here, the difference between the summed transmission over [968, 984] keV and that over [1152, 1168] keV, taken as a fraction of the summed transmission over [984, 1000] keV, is 0.34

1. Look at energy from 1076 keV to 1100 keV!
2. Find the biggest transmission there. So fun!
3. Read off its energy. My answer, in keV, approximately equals 1078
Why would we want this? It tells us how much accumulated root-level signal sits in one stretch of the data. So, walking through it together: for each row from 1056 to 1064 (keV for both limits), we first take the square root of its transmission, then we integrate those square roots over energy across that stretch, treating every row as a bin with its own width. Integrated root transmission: 8.49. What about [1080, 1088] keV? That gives 8.42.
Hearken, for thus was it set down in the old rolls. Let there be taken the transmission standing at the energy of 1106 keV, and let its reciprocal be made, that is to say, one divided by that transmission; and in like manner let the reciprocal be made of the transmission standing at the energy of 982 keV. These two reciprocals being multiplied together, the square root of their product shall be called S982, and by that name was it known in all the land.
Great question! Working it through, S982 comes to 0.89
